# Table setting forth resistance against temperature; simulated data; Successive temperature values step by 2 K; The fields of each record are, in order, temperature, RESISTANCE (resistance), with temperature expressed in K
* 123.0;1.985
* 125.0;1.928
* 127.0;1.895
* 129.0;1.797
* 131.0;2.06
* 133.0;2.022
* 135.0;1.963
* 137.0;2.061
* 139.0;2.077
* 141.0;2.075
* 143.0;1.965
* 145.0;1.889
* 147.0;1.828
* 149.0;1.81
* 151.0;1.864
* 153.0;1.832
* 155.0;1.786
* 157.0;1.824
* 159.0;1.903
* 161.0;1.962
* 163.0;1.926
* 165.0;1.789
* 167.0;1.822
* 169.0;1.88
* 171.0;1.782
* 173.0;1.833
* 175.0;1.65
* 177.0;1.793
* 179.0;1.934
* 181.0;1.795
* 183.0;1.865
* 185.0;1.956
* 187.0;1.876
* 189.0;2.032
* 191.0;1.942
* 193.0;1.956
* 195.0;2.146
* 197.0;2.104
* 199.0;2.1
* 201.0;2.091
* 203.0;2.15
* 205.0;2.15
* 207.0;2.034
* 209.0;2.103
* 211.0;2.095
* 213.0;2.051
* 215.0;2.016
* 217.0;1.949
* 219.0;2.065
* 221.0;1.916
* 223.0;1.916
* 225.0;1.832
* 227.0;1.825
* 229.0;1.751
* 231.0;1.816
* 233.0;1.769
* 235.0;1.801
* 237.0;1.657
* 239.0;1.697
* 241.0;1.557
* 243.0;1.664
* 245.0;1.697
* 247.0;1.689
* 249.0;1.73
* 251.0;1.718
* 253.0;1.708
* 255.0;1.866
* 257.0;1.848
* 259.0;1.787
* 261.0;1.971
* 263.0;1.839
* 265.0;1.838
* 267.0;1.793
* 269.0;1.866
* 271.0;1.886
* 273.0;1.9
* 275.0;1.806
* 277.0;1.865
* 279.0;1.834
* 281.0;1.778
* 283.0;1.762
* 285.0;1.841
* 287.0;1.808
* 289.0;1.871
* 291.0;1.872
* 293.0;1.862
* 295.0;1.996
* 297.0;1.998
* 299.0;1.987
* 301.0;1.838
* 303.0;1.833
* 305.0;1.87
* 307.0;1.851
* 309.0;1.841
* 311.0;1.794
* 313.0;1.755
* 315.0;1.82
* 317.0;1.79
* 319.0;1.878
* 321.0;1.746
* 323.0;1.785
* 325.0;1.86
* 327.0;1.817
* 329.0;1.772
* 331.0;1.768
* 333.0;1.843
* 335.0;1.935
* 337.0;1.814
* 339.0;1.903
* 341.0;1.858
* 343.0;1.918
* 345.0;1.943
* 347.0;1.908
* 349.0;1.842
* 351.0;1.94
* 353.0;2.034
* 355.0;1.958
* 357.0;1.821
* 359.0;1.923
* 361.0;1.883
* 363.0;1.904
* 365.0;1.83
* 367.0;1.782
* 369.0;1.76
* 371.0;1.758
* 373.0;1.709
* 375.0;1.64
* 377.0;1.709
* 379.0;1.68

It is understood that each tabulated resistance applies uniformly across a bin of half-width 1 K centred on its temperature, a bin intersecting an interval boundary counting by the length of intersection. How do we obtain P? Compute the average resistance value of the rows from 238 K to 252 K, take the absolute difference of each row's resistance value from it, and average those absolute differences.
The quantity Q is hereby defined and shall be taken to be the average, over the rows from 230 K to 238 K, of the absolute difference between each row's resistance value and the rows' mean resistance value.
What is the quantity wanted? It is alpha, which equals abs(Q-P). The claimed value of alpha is 0.013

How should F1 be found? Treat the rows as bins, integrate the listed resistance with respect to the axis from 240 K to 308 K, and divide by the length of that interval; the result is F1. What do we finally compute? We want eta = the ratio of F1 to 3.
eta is 0.61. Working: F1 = 1.82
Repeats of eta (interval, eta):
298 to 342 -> 0.61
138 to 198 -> 0.63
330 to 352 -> 0.63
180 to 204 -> 0.67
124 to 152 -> 0.65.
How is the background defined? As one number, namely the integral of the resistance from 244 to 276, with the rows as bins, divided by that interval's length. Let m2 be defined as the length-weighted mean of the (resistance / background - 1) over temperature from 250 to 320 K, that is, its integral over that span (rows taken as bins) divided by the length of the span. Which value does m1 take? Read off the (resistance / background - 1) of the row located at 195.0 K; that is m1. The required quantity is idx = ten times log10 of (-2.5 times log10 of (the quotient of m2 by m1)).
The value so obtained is 3.9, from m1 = 0.19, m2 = 0.0199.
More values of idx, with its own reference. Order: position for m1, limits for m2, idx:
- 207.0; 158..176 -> 3.4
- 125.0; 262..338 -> 1.4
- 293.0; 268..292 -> -2.6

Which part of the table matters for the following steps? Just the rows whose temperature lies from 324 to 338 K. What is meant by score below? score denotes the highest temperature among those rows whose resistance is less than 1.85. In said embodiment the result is 337.0 K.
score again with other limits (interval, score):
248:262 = 259.0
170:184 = 181.0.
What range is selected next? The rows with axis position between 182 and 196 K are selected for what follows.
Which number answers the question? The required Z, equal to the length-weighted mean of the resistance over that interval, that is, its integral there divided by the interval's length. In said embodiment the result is 1.97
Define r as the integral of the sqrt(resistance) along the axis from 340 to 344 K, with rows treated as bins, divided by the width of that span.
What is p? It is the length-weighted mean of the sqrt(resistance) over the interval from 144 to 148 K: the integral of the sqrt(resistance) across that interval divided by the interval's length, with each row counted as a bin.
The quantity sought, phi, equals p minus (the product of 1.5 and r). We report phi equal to -0.698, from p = 1.36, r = 1.37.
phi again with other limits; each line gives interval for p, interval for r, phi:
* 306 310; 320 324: -0.634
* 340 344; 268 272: -0.680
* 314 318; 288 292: -0.709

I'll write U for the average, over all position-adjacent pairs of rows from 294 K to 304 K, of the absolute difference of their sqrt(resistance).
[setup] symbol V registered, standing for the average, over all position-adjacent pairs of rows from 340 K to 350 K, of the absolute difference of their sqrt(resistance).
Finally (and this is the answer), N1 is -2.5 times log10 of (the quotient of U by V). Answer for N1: 0.1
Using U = 0.015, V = 0.017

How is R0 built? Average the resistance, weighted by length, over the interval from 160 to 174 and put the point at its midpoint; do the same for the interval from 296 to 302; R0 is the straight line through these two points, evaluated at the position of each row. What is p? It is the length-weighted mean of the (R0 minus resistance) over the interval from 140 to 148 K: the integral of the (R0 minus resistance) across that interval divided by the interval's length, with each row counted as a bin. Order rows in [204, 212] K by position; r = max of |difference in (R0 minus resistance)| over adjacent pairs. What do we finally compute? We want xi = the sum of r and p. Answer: 0.02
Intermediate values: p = -0.10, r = 0.12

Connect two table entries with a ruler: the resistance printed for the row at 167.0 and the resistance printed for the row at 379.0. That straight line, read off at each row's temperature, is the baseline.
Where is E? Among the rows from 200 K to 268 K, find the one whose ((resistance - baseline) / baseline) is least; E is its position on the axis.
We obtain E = 241.0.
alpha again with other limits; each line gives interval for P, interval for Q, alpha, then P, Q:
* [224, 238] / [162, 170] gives 0.003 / 0.045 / 0.049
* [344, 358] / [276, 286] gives 0.018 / 0.055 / 0.037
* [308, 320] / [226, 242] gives 0.040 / 0.033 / 0.073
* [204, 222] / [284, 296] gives 0.016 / 0.056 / 0.040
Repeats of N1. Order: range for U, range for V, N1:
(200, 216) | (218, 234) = 0.3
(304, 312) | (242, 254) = -0.2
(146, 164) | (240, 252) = -0.1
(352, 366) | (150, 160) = -0.4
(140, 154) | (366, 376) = -0.5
